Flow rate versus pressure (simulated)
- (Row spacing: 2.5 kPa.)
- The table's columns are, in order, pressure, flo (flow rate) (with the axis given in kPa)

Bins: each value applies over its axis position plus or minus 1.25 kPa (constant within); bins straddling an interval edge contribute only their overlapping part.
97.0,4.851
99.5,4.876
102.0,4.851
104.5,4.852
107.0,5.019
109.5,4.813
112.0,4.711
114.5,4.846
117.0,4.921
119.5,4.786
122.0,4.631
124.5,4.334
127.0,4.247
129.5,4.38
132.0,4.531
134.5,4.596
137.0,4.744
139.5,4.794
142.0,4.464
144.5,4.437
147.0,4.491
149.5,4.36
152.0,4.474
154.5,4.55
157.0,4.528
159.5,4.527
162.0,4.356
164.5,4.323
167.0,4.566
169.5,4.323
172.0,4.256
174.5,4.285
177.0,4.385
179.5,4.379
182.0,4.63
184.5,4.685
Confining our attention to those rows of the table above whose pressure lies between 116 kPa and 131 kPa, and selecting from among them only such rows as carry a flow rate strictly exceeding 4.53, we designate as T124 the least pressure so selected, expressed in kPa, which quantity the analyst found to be 117.0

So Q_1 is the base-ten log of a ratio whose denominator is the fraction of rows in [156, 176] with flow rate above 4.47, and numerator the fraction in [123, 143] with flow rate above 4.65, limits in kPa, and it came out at -0.18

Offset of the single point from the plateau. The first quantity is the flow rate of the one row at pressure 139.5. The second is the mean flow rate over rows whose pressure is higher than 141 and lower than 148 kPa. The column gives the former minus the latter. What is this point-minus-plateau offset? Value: 0.33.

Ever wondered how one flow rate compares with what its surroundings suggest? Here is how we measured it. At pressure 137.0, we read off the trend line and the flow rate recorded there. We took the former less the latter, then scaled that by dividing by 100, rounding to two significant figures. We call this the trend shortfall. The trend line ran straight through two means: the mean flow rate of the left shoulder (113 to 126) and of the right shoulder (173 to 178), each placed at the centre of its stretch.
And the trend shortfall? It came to -0.0016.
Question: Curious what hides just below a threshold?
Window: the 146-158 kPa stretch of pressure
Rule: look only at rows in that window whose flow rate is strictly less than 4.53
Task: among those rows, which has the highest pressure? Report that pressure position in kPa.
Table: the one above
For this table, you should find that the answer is 157.0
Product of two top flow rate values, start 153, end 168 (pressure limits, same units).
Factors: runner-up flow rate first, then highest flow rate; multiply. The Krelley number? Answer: 20.8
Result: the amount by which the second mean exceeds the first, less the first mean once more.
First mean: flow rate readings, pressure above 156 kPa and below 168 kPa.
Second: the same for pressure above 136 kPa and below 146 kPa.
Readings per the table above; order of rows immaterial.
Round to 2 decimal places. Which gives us -4.31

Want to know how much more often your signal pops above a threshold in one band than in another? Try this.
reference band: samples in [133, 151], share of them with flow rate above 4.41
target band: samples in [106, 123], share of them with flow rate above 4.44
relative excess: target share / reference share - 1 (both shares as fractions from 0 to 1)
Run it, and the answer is 0.2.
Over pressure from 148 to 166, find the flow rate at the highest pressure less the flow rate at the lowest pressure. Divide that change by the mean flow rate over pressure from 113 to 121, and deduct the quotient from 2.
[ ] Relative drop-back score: 2.01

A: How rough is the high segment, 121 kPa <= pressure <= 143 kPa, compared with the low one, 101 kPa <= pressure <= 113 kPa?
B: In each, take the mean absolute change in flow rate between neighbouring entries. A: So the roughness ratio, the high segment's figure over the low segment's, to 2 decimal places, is 1.32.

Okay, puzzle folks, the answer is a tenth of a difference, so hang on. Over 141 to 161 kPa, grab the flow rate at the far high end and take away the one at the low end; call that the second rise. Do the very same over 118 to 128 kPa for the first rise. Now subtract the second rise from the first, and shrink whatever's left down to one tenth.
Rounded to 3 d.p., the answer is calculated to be -0.060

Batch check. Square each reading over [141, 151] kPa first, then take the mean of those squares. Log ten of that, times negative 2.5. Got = -3.24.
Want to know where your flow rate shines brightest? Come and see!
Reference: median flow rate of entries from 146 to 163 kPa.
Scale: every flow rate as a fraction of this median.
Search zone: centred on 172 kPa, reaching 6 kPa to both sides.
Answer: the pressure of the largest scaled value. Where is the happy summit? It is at 167.0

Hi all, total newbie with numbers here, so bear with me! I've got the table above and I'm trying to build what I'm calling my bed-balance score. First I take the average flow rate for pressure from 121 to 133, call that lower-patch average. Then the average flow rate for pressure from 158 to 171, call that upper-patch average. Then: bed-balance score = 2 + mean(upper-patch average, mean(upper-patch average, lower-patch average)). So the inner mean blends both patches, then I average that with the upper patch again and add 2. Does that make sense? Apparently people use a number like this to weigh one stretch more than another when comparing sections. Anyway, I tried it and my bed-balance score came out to 6.42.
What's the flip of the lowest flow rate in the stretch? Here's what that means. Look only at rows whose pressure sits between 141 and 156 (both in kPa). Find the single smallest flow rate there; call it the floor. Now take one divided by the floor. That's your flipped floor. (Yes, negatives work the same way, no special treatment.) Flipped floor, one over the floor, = 0.229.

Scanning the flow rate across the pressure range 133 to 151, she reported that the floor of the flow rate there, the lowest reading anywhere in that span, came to 4.36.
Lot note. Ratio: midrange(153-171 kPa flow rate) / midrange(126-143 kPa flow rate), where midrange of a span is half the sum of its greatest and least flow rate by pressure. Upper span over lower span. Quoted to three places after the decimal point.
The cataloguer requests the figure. 0.983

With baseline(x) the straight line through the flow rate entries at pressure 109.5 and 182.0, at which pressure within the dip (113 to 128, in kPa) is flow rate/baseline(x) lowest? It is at 127.0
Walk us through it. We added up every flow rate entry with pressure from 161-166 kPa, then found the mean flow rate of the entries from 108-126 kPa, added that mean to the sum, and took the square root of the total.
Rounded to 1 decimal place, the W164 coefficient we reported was 3.7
